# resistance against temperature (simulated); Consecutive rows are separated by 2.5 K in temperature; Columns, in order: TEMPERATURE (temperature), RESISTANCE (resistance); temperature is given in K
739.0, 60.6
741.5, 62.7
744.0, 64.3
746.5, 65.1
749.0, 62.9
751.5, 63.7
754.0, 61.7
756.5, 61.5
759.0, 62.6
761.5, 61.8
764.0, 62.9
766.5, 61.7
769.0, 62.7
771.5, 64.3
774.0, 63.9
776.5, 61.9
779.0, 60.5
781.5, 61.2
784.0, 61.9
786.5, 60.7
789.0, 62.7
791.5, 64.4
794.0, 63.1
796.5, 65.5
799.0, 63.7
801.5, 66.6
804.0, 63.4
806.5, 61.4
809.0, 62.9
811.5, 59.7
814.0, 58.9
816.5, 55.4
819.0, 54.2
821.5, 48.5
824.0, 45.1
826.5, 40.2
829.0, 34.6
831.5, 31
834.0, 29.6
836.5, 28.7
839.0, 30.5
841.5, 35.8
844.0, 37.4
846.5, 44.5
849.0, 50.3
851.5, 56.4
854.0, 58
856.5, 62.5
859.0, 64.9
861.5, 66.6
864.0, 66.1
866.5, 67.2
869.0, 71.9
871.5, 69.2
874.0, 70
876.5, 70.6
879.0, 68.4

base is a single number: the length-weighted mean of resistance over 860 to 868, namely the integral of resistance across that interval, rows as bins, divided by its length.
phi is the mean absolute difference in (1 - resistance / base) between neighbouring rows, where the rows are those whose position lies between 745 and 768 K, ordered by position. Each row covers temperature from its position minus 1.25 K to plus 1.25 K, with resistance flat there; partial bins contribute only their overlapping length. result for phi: 0.018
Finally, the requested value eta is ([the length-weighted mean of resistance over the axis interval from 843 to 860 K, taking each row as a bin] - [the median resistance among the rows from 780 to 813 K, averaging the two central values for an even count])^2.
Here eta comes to 88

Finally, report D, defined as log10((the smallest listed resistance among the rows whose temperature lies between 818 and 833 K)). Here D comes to 1.49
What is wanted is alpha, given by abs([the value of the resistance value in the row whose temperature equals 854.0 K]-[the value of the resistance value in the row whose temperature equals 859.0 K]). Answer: 7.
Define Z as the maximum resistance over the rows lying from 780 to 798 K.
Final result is 65.5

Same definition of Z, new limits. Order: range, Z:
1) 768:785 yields 64.3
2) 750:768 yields 63.7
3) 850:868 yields 67.2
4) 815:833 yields 55.4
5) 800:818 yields 66.6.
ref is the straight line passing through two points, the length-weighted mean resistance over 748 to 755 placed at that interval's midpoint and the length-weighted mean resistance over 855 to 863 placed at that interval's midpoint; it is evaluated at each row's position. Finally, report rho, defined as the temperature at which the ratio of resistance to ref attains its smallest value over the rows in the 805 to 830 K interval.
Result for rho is 829.0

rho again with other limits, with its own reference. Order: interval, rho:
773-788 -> 779.0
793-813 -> 811.5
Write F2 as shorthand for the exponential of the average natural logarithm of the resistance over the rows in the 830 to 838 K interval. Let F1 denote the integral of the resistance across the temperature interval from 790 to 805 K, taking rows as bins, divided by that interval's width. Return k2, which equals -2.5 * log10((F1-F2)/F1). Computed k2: 0.7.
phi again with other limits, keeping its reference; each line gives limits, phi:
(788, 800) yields 0.027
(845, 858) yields 0.067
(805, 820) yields 0.031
